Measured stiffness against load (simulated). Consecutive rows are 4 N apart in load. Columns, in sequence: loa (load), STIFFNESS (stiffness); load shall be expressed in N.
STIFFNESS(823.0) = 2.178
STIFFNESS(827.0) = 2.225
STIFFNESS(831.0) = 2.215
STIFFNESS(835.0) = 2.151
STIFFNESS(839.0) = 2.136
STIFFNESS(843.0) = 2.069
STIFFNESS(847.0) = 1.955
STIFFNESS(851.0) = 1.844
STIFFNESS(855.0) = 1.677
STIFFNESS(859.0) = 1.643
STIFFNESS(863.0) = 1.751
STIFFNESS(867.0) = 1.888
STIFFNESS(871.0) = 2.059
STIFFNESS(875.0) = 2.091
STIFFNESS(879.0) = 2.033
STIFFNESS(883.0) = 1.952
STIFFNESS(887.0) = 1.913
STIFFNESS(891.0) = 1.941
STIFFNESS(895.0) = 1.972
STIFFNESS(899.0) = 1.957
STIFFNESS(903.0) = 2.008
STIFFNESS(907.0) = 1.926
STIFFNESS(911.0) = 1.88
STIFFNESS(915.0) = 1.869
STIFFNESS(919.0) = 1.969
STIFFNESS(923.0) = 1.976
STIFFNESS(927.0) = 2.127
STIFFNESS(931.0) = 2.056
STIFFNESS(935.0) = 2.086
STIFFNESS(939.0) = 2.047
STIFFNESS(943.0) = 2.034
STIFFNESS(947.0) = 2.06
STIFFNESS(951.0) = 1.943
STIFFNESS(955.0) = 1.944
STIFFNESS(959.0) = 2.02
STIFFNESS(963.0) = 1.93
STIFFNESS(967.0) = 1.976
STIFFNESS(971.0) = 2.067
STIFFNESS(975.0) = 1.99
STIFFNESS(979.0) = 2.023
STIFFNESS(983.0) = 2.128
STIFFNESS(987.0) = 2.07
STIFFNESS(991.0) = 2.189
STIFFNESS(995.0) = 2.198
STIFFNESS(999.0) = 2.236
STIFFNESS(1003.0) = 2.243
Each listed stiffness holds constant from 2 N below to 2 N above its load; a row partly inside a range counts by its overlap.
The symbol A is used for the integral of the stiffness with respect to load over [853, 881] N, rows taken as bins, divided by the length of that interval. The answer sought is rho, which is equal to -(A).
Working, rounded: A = 1.88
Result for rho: -1.88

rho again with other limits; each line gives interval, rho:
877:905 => -1.97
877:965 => -1.98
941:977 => -2.00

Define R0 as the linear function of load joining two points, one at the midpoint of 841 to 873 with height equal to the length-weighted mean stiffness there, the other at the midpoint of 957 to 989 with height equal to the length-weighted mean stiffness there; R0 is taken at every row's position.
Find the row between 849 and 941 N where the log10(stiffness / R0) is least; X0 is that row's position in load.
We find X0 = 859.0 N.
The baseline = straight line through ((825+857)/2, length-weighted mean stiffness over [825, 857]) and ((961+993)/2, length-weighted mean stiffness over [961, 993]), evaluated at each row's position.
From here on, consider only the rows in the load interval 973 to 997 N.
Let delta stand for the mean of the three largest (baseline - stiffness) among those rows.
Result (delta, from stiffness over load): 0.02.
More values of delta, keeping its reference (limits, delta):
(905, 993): 0.15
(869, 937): 0.15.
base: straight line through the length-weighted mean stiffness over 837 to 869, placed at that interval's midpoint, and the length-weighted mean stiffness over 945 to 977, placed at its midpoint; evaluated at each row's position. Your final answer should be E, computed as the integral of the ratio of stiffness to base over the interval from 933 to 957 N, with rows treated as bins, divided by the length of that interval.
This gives 1.02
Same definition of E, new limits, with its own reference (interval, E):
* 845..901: 1.01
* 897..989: 1.02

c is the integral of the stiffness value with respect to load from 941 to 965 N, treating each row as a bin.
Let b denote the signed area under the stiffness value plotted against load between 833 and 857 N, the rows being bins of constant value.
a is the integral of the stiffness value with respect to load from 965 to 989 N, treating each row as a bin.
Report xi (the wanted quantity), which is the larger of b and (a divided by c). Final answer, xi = 47.3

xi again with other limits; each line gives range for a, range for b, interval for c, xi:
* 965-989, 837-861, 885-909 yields 45.3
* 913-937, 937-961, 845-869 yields 48.2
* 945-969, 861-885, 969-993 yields 47.1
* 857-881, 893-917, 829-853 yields 46.4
